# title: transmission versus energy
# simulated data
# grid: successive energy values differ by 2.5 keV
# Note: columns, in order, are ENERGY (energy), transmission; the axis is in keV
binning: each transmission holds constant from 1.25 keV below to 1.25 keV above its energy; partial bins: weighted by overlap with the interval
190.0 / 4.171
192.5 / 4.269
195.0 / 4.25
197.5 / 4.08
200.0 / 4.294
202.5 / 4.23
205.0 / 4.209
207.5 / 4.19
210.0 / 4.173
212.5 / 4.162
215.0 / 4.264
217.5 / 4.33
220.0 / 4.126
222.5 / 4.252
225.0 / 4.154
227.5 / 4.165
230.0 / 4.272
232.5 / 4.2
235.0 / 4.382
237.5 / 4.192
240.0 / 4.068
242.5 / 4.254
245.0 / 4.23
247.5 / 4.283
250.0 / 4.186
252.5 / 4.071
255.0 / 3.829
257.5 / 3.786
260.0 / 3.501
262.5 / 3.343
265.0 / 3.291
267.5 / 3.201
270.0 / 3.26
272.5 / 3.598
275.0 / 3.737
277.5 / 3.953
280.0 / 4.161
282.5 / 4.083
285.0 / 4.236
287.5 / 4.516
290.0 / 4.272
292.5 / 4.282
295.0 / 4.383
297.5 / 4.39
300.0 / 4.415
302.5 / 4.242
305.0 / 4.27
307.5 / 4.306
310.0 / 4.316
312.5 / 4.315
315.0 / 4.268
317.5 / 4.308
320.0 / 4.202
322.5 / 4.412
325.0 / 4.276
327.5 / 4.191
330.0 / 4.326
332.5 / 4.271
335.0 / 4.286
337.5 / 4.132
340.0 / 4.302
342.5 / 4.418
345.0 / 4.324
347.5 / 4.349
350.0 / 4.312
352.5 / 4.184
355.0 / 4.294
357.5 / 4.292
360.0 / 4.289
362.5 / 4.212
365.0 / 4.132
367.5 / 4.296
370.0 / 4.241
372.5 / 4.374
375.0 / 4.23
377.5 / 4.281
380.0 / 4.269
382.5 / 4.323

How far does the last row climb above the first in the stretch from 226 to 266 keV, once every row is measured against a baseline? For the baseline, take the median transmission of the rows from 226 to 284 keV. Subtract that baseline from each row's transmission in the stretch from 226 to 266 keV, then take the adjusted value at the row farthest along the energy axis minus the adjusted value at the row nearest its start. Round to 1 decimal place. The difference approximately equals -0.9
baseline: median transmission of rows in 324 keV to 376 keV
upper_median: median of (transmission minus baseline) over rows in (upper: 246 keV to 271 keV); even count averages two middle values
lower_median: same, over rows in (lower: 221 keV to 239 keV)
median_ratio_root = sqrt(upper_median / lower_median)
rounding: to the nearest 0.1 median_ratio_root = 2.7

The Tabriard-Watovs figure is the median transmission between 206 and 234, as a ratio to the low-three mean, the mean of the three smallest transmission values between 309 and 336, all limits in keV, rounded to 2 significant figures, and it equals 0.99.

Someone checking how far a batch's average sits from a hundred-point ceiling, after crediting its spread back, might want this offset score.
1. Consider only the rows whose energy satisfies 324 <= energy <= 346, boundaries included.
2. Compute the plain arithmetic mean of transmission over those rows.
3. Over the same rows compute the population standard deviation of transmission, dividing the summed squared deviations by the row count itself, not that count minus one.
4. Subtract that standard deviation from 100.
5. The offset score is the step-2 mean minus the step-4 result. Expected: -95.64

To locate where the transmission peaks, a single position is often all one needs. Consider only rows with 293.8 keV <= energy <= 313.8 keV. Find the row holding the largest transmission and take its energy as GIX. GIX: 300.0 keV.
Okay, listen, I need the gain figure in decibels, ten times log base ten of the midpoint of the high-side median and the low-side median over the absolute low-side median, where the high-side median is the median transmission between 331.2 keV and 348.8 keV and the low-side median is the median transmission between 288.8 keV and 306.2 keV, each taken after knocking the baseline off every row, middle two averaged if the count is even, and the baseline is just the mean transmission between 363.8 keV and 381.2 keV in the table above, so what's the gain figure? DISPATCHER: 1.7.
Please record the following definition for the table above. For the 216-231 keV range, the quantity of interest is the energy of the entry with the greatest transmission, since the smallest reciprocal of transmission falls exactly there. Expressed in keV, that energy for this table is 217.5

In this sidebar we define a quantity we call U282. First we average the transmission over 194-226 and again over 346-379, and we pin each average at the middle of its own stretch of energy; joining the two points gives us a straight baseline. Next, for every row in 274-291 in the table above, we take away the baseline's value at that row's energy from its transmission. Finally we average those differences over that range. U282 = -0.10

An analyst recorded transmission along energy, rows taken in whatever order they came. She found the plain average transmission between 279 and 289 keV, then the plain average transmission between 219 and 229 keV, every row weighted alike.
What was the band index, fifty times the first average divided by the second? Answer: 50.9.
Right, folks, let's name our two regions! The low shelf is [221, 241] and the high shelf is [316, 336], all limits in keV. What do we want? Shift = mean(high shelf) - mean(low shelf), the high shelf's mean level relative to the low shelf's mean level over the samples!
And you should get 0.07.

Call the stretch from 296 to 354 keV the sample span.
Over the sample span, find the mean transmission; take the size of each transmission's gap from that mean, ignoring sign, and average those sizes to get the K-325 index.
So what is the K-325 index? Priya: 0.056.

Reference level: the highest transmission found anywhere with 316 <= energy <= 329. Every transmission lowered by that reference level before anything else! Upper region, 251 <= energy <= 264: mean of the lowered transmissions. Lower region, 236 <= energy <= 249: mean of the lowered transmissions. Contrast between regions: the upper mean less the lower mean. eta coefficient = -0.5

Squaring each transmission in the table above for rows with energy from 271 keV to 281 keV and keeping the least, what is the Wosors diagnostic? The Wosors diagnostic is 12.9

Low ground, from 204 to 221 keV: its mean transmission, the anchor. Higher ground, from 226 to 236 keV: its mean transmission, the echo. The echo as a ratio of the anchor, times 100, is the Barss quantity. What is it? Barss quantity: 101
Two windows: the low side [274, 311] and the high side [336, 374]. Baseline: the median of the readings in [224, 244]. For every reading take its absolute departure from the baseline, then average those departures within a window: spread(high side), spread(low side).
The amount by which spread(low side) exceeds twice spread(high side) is -0.04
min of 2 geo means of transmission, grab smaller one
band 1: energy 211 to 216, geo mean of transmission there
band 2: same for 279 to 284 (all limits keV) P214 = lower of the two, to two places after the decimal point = 4.12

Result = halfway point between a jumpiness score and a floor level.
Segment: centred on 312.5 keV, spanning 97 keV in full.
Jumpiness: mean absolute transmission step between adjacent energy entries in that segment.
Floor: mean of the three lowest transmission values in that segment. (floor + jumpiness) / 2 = 1.68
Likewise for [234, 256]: 2.06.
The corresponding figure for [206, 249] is 2.11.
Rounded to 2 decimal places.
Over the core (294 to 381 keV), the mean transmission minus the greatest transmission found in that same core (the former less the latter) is -0.13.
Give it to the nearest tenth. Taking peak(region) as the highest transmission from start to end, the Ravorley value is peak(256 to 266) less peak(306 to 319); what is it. -0.5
